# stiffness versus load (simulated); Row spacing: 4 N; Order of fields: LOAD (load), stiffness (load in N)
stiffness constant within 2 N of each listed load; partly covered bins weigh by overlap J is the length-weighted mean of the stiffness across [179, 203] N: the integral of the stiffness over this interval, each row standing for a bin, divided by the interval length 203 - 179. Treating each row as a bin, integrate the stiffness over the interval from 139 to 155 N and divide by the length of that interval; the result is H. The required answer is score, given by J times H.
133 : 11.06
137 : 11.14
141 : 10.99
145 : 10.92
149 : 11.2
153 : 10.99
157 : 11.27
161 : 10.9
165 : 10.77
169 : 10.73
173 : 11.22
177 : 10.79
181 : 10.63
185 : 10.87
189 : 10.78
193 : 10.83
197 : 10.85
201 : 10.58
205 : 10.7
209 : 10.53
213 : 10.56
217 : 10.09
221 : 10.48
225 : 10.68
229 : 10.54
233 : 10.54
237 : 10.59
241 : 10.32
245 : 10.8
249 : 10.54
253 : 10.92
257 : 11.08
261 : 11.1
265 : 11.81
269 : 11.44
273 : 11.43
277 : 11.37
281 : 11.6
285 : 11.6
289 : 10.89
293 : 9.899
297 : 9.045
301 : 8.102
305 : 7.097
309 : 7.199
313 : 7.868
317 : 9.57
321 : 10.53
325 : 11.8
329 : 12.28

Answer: 119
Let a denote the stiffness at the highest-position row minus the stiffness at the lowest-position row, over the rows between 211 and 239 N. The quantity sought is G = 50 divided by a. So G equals 1667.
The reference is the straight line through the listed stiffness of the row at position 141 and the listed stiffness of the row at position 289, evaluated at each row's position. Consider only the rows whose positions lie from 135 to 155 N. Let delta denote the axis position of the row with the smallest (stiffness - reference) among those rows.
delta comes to 145 N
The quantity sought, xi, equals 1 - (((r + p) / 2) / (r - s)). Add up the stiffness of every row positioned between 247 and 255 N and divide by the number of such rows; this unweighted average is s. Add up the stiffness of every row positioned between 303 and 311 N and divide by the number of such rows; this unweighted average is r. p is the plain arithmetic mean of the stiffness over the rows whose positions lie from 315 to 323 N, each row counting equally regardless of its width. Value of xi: 3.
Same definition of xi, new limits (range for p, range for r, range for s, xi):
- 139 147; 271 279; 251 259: -27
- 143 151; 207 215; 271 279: 14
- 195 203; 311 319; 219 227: 6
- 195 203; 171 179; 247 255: -38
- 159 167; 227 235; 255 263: 20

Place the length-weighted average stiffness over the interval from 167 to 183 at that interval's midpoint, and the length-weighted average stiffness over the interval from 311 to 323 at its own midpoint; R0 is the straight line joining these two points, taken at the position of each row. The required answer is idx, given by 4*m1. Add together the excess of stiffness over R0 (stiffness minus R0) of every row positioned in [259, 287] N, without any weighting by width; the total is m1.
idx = 47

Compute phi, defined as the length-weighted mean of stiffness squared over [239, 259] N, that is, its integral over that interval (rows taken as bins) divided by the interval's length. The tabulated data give 115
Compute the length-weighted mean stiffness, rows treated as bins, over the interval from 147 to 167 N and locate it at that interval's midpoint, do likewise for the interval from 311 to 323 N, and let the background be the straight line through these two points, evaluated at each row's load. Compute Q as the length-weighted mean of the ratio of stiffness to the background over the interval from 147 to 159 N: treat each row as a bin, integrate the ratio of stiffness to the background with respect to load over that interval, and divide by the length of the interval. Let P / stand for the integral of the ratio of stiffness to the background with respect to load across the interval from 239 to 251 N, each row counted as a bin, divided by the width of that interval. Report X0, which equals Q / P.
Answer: 0.96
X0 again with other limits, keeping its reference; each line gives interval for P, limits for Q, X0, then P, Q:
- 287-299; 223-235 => 0.99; 1.04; 1.03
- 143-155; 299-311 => 0.80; 0.99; 0.79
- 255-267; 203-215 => 0.89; 1.14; 1.01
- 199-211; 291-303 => 0.94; 1.01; 0.95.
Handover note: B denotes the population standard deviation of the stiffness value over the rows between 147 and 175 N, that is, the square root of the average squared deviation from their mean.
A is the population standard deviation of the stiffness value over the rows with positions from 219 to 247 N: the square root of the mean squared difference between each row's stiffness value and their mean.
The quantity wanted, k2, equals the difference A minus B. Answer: -0.1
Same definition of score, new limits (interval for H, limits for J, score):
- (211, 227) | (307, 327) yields 98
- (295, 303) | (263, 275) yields 99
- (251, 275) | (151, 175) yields 124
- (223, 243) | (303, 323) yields 89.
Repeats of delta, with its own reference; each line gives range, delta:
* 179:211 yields 209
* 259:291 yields 289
